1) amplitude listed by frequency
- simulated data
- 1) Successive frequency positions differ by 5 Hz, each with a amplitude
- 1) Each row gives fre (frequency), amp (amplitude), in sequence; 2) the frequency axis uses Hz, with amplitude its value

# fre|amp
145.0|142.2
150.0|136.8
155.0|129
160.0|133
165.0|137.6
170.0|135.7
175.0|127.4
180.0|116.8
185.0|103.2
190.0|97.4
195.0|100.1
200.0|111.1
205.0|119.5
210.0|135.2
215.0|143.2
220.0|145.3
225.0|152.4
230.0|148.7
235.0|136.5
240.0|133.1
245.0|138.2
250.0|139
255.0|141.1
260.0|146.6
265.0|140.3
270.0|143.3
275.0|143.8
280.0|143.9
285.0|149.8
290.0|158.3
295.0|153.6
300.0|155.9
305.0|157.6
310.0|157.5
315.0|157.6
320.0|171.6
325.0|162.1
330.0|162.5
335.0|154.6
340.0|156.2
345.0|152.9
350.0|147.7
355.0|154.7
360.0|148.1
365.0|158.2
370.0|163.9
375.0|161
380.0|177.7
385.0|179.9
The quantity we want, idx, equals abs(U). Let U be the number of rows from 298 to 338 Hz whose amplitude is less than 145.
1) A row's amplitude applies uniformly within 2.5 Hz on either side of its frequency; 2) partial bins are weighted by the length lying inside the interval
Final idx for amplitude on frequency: 0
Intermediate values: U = 0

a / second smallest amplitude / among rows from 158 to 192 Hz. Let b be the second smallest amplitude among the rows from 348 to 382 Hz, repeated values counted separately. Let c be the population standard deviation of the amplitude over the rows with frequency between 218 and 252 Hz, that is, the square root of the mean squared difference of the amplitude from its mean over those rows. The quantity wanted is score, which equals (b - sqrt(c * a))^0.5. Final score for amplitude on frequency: 11.1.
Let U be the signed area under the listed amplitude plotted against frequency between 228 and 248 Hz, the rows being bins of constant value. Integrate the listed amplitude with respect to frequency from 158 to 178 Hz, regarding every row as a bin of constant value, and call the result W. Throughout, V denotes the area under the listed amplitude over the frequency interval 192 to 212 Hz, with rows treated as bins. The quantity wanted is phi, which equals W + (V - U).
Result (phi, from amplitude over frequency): 2193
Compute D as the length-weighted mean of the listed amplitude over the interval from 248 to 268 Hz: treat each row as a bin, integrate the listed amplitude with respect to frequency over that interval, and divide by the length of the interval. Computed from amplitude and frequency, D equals 142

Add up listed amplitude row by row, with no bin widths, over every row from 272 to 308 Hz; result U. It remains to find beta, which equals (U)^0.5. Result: 32.6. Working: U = 1063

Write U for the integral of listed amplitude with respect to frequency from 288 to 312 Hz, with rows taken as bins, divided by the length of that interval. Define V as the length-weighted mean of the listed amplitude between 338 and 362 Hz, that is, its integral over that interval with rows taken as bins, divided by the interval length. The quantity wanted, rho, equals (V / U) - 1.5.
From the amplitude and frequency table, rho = -0.53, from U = 157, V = 152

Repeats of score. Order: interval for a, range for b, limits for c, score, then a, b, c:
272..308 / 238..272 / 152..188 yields 9.9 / 143.9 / 138.2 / 11.3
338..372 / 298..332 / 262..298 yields 11.3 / 148.1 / 157.5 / 6.0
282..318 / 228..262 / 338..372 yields 10.4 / 153.6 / 136.5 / 5.3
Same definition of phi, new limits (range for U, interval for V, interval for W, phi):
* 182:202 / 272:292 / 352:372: 4026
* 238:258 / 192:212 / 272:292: 2518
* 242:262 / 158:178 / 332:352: 2907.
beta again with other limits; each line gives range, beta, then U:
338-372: 32.9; 1082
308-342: 33.5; 1122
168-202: 28.1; 792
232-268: 31.2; 975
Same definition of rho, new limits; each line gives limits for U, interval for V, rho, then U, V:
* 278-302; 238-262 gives -0.58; 152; 140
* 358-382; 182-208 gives -0.84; 162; 107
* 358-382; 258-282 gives -0.61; 162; 144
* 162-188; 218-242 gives -0.34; 124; 143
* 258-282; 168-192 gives -0.69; 144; 116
